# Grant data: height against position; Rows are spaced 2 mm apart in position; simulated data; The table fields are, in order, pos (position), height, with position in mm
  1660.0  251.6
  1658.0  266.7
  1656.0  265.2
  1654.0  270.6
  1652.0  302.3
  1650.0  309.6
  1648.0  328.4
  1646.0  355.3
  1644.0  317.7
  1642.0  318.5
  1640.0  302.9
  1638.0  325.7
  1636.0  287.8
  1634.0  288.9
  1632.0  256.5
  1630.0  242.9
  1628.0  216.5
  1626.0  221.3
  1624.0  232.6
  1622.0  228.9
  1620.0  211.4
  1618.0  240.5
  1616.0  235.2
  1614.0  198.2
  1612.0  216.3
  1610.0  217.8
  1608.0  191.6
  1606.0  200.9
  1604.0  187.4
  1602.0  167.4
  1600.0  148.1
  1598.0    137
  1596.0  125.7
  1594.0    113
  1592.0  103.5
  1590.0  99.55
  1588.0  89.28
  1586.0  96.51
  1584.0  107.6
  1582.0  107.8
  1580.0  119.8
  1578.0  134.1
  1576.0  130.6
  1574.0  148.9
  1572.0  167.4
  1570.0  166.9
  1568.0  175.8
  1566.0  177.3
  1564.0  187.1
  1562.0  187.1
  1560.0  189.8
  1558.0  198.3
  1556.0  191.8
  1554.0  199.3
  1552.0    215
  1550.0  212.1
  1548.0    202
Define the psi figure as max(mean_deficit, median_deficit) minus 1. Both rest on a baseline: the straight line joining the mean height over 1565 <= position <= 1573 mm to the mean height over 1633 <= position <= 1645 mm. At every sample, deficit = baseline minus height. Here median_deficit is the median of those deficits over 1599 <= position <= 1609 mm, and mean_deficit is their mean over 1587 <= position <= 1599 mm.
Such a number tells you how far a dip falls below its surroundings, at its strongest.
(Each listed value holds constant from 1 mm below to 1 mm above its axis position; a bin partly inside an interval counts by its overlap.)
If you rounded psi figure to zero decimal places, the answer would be 106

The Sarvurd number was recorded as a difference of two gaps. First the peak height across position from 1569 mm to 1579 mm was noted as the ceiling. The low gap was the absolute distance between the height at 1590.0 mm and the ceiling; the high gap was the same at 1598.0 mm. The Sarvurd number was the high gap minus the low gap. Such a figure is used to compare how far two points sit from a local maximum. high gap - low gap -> -37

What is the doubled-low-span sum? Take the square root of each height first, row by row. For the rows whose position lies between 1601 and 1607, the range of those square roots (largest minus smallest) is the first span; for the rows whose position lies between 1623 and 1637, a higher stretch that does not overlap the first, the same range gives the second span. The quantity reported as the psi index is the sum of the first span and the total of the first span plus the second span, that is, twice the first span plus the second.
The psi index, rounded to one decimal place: 4.8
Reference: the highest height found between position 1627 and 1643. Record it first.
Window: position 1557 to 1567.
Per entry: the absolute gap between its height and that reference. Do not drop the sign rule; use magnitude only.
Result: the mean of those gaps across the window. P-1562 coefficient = 138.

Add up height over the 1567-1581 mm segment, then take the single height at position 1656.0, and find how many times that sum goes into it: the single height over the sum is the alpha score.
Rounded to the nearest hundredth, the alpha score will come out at 0.25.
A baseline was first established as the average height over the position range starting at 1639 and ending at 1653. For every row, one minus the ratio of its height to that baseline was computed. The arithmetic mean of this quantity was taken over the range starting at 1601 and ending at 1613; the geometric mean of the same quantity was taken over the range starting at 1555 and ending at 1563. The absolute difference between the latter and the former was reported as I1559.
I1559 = 0.02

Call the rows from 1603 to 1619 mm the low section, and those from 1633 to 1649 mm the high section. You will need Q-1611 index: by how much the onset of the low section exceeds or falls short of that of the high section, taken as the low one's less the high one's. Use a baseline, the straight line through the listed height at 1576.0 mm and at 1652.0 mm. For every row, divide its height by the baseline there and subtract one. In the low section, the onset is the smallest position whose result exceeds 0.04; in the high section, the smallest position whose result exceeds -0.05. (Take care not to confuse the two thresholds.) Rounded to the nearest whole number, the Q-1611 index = -24 mm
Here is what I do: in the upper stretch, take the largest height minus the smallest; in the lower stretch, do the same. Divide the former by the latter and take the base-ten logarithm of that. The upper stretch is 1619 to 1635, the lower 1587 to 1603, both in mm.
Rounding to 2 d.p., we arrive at 0.00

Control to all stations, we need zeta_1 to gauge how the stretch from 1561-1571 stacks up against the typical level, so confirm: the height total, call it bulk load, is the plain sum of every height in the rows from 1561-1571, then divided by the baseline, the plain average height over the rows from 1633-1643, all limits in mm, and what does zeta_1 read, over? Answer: 2.9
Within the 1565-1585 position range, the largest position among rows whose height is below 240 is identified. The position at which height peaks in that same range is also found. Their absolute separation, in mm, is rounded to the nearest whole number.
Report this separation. 18 mm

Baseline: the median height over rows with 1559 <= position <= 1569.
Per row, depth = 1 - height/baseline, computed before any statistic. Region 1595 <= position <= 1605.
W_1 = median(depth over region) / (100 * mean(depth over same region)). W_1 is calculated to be 0.0115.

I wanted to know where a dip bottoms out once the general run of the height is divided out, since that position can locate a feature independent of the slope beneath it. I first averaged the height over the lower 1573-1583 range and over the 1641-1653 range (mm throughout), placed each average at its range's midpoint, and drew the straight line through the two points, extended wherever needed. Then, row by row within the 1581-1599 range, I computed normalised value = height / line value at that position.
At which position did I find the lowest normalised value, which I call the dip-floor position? 1588.0 mm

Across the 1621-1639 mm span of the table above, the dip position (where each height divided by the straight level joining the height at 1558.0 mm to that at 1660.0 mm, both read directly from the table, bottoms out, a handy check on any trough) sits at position 1628.0 mm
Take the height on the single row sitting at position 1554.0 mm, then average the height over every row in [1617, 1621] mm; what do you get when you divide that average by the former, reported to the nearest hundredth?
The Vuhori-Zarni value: 1.13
